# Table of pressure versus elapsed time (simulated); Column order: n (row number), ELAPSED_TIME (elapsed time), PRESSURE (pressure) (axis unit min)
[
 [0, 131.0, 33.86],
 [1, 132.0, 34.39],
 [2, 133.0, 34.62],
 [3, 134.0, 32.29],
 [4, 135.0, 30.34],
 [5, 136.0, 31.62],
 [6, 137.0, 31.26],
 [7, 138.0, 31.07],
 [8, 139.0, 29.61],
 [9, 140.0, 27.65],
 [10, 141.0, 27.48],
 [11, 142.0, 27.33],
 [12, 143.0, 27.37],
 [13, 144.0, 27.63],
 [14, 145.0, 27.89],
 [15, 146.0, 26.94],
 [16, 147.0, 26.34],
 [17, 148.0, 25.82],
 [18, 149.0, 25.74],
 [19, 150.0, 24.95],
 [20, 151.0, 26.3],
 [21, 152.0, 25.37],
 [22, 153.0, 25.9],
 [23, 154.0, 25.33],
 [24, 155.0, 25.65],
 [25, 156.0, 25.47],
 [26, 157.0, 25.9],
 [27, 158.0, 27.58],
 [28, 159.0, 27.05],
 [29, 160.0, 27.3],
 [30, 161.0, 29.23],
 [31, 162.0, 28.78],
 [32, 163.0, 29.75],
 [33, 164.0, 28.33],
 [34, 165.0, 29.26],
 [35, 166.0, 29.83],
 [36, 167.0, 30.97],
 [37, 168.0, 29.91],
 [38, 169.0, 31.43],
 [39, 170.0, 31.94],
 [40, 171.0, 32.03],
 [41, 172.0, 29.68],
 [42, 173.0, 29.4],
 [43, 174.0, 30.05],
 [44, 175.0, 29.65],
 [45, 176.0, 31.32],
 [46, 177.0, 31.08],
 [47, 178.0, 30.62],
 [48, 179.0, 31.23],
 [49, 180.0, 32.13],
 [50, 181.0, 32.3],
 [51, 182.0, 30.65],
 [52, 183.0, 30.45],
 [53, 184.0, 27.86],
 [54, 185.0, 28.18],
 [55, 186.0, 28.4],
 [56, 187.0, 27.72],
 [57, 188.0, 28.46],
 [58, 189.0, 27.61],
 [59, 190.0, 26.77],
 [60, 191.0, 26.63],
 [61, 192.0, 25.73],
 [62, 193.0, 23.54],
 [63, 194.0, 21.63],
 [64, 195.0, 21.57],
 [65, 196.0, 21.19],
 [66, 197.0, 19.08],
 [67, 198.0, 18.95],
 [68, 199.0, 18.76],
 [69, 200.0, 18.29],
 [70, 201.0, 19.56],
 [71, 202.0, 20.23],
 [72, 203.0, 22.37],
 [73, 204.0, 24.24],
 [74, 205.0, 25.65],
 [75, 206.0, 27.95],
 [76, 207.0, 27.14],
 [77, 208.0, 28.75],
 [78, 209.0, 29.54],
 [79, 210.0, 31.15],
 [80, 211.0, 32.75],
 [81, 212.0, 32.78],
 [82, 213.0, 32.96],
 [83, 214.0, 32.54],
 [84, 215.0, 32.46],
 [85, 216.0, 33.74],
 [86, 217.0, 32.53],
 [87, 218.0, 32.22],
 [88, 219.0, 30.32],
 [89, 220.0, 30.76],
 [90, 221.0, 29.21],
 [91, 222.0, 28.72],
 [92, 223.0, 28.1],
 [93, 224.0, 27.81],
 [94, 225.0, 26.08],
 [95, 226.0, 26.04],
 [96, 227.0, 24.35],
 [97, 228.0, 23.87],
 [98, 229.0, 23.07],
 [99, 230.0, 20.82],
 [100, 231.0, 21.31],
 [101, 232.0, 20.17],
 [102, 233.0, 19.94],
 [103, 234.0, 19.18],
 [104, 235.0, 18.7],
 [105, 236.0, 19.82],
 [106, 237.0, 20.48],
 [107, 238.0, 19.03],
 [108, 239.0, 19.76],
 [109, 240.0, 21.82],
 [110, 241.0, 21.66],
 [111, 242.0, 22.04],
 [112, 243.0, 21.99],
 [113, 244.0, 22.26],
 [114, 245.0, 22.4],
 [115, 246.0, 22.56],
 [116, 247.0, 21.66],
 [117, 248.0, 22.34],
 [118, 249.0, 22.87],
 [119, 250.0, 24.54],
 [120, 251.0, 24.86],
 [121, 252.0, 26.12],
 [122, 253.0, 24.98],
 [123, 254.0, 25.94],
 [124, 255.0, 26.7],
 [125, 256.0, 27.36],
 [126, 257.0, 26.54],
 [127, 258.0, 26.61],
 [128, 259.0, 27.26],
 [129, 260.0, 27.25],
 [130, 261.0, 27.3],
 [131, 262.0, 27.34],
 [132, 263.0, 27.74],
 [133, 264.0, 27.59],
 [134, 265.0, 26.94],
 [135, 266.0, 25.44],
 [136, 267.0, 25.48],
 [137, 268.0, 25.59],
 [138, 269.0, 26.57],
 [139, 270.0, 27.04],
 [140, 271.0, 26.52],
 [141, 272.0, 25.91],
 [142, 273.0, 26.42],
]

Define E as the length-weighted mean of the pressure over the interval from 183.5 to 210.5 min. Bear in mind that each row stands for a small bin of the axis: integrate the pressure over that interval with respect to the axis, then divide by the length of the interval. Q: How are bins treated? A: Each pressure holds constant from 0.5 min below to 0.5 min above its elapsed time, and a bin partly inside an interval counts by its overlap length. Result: 25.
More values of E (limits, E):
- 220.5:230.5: 26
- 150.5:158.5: 26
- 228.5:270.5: 24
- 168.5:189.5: 30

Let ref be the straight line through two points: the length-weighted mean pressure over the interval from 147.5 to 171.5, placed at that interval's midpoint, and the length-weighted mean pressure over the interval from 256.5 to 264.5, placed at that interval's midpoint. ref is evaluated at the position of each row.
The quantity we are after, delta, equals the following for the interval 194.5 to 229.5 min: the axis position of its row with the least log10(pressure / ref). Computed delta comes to 200.0 min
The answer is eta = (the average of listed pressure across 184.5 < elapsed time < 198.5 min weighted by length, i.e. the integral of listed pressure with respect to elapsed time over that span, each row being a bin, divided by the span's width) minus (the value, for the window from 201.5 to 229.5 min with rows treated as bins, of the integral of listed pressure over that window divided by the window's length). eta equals -3.8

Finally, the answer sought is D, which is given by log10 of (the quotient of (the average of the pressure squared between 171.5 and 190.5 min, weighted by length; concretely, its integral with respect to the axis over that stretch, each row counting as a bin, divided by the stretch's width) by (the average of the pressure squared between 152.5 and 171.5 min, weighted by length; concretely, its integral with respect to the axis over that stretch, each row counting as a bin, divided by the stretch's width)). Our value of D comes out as 0.03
